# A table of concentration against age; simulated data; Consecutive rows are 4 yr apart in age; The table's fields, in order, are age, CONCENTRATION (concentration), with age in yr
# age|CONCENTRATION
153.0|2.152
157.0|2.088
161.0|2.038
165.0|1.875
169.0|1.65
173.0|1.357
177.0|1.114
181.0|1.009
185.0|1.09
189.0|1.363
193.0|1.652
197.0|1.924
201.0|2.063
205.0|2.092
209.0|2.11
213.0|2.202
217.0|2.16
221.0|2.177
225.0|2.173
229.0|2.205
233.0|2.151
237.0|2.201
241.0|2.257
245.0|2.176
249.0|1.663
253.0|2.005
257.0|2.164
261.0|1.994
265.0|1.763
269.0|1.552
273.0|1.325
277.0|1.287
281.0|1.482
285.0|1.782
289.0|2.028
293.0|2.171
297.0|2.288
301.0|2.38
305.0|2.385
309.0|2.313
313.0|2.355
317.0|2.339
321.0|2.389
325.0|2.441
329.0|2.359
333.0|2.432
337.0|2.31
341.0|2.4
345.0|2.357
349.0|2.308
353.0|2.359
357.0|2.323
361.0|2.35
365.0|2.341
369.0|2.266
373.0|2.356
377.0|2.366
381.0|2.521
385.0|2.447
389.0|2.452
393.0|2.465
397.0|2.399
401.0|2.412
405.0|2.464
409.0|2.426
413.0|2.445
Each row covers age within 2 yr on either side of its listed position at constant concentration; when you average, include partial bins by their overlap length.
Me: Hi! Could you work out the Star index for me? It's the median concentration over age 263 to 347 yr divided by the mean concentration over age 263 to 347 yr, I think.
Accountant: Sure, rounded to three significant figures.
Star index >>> 1.10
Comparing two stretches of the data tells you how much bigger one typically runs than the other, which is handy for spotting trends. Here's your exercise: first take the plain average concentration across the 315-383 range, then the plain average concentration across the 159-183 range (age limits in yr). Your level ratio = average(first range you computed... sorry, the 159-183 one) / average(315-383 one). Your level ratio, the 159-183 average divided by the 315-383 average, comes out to 0.64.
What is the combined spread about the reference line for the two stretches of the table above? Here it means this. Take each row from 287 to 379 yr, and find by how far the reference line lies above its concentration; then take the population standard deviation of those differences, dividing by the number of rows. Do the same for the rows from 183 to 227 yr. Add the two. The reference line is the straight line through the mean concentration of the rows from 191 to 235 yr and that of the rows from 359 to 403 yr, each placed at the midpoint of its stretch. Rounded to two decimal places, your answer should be 0.42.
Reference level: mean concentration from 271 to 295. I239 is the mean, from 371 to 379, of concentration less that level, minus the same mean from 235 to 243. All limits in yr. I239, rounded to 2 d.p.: 0.13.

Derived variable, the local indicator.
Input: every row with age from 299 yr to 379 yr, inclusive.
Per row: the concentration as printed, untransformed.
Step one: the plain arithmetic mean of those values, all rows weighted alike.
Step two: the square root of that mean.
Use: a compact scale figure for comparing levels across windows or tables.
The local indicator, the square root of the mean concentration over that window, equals 1.54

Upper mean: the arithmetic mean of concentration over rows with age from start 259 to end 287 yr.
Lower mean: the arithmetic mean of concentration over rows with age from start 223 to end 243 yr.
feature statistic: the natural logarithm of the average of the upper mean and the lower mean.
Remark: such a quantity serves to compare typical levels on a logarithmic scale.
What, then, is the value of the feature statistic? 0.64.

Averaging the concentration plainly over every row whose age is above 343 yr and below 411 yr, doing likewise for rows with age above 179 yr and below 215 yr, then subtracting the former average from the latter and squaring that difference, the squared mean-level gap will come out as 0.44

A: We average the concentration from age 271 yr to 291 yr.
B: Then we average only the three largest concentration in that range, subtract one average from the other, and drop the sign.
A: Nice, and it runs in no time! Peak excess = 0.18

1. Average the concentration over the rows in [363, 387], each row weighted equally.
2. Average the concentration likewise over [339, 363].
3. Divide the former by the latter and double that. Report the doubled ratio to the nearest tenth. 2.0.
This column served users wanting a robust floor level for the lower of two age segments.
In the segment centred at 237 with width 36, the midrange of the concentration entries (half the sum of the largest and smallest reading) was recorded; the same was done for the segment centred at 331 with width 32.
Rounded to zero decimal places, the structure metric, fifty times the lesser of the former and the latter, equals 98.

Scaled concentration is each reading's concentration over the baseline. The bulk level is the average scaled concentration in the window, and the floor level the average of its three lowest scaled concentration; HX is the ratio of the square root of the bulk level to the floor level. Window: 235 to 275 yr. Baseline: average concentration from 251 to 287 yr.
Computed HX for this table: 1.19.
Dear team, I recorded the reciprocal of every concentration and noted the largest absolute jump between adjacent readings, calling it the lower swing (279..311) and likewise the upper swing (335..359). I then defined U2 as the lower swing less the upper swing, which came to 0.10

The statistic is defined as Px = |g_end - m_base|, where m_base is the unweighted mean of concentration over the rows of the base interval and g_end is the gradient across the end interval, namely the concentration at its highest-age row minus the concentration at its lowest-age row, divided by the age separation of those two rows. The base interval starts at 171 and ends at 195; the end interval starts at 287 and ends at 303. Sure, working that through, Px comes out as 1.23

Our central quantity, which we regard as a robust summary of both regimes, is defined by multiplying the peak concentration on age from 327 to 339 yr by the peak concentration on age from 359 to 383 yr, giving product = 6.1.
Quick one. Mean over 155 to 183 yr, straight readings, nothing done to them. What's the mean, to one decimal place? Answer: 1.6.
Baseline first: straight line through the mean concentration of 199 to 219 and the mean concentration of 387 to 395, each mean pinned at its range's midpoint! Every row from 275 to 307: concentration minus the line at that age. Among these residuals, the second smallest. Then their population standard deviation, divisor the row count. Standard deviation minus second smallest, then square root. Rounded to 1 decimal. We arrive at 1.1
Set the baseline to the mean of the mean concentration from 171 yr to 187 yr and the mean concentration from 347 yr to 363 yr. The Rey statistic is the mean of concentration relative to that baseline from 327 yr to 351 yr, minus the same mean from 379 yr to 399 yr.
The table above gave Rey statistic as -0.10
